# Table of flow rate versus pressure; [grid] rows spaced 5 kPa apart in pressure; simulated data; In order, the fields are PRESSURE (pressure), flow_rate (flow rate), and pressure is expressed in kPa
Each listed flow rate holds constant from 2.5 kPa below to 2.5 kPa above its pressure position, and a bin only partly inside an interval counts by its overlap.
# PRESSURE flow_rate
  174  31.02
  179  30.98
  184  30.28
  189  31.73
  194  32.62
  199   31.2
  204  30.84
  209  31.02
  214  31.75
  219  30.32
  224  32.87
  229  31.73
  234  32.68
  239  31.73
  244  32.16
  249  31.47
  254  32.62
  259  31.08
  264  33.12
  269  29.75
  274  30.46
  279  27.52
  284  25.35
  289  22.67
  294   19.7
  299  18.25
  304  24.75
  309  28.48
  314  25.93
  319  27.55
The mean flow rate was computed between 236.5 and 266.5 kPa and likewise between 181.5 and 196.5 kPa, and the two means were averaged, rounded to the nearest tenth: 31.8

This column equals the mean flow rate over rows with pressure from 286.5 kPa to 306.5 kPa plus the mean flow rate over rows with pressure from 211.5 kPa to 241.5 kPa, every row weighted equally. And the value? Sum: 53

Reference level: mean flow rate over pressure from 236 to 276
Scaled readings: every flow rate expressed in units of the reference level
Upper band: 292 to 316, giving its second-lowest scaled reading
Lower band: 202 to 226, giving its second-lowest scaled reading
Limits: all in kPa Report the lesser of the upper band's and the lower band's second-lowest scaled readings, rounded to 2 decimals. 0.62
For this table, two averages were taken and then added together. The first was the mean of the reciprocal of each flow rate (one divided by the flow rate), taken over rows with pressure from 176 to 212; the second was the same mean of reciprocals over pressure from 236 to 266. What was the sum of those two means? 0.0633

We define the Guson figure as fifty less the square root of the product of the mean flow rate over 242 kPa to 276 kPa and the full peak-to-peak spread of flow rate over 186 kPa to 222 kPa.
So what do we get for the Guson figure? 41.5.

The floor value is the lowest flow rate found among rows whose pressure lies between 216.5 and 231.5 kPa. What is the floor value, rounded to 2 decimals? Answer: 30.32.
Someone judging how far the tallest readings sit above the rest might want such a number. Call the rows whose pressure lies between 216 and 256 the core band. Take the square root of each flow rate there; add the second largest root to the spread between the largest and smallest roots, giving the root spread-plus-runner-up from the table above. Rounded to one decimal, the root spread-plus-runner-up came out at 5.9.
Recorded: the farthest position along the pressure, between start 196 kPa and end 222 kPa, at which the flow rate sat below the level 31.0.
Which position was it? 219 kPa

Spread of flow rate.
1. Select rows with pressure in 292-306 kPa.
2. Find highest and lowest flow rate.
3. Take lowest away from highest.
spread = 6.5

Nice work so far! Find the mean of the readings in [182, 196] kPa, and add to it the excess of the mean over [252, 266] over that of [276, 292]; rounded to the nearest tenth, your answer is 38.6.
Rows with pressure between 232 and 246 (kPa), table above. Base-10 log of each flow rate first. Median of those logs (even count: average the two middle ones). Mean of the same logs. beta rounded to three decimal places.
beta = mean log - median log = 0.000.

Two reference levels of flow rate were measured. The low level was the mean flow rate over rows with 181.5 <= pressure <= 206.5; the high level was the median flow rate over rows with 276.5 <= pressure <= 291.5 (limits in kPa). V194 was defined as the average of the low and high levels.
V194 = 28.3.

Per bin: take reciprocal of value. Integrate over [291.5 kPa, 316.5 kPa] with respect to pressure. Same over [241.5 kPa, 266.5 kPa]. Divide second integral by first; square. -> 0.50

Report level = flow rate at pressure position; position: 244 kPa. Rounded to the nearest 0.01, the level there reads 32.16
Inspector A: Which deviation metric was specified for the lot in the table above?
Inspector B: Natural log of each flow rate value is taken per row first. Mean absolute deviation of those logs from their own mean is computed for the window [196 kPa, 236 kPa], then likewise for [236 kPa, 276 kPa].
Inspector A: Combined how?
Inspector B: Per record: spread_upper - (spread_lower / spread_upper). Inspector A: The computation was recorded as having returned -0.79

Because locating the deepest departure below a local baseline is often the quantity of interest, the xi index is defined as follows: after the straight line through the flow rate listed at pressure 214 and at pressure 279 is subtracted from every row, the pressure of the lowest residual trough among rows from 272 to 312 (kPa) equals 299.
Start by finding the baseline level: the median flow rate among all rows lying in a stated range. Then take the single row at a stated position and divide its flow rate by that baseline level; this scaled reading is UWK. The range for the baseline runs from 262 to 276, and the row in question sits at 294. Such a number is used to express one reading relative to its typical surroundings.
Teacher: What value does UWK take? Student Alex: 0.65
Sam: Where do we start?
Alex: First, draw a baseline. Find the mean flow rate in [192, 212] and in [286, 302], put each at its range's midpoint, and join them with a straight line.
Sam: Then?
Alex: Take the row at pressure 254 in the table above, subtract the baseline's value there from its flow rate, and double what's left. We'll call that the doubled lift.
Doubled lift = 15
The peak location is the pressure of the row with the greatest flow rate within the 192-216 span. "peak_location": 194 kPa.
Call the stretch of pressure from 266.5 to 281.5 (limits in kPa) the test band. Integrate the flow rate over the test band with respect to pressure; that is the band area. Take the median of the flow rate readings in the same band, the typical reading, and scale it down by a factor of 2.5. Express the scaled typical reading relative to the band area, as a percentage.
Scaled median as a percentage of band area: 2.7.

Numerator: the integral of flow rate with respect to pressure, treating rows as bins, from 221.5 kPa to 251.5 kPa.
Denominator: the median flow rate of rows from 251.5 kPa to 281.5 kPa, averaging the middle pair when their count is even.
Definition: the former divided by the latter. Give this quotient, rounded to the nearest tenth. 31.3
